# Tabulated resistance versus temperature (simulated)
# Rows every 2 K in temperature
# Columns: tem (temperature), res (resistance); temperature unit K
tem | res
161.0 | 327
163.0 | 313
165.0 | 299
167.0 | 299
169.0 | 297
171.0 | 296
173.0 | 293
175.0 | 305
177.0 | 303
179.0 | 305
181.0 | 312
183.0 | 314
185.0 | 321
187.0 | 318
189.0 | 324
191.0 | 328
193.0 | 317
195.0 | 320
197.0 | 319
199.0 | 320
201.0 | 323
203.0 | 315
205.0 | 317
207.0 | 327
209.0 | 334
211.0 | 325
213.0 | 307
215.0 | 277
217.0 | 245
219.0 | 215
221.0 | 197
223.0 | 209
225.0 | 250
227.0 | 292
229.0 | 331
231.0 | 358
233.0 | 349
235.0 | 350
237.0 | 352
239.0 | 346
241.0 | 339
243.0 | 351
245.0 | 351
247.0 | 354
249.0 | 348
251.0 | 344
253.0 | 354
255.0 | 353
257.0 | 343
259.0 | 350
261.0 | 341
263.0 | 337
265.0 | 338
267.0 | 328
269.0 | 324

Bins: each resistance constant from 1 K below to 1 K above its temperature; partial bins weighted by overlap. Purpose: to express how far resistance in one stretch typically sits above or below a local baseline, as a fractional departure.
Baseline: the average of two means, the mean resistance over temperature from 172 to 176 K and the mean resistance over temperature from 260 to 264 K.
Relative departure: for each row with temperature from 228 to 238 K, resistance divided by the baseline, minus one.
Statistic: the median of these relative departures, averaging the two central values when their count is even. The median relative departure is 0.10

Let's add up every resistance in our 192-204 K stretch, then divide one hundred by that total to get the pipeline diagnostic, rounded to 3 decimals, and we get 0.052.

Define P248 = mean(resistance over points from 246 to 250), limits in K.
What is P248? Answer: 351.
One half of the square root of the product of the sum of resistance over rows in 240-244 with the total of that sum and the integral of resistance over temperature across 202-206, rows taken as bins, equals 581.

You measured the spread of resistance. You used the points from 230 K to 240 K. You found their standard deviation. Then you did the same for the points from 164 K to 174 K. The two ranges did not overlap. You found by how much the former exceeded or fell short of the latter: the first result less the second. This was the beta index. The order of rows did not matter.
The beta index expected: 2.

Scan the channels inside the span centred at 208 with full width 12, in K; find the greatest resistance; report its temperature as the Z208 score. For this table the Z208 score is 209.0 K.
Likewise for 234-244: 237.0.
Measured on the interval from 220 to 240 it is 231.0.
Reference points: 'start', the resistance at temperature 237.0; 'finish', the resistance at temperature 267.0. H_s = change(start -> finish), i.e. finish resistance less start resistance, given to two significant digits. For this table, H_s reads -24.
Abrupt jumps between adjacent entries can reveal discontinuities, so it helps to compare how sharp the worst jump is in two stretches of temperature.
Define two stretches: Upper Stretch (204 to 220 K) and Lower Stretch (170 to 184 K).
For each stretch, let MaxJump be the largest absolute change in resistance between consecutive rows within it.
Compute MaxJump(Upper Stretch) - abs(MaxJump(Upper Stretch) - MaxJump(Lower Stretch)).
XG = 12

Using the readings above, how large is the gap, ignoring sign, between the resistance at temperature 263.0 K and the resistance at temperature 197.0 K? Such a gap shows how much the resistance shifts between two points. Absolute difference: 18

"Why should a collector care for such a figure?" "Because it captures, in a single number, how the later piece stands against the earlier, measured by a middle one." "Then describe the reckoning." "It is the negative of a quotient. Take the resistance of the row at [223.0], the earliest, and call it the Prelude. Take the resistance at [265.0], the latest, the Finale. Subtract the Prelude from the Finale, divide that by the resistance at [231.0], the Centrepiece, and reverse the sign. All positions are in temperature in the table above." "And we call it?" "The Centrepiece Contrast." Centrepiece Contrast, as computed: -0.36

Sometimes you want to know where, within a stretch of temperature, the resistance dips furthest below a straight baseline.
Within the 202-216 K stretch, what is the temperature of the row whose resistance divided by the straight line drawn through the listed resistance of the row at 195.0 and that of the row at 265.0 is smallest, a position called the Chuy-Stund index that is 215.0 K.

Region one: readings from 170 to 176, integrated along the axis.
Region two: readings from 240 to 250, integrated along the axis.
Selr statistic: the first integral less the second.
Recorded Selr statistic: -1698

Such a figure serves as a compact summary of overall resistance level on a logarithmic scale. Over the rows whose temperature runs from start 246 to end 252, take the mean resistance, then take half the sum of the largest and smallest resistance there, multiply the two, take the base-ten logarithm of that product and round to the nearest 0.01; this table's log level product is 5.09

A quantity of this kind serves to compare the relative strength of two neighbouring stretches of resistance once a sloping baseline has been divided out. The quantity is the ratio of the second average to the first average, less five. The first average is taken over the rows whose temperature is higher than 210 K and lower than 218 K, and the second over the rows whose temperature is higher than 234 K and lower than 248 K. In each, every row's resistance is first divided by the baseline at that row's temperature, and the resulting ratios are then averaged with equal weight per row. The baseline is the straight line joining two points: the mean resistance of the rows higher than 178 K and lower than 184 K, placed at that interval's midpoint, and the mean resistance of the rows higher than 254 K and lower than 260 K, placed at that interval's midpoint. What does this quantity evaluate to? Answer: -3.84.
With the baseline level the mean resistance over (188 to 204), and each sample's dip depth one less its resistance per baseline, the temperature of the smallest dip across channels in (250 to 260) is 253.0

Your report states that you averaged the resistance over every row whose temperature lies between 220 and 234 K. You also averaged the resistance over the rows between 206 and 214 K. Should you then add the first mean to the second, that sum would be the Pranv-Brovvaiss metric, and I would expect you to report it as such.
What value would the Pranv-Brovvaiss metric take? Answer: 607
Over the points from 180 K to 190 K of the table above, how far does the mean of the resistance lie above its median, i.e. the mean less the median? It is 0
